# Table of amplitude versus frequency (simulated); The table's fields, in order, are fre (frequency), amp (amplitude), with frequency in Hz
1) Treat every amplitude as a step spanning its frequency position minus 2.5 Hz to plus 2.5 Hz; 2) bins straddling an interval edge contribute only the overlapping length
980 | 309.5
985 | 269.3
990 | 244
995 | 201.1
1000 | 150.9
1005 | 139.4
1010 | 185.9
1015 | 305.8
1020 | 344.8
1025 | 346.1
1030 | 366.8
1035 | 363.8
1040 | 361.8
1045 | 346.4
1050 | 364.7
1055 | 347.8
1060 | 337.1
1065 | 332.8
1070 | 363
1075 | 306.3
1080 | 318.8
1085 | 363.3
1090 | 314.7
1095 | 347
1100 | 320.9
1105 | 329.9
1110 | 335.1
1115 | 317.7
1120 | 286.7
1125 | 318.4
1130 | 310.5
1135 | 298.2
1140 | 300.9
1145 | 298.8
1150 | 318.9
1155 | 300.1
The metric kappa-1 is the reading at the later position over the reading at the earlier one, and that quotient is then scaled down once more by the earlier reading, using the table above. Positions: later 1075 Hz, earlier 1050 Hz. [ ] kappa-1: 0.0023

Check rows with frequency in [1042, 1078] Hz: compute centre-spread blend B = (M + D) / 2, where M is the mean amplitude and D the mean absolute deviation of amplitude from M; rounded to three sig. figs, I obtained 179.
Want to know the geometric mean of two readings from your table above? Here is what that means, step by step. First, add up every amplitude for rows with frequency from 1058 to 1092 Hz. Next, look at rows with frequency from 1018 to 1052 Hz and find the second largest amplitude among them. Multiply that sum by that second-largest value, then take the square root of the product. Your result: 923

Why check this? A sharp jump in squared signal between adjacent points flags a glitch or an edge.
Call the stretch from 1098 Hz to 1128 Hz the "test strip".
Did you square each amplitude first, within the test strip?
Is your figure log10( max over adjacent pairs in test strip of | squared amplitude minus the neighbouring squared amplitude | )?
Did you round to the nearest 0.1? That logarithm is 4.3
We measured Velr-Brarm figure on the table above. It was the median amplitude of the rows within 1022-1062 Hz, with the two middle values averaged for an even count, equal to 355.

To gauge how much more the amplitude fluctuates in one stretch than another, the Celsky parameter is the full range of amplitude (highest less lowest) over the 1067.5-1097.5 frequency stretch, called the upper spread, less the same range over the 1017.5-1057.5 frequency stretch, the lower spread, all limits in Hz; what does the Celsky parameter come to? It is 35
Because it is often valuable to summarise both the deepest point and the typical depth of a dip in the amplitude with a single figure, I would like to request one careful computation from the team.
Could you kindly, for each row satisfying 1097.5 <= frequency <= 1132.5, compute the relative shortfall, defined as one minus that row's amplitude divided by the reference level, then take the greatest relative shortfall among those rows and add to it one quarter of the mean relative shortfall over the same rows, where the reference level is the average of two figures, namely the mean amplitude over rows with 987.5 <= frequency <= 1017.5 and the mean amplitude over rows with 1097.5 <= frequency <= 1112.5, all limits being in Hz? -0.12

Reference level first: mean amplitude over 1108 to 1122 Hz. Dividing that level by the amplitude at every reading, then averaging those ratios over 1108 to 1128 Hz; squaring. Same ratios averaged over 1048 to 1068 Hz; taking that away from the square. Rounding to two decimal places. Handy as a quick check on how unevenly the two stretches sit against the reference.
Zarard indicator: 0.09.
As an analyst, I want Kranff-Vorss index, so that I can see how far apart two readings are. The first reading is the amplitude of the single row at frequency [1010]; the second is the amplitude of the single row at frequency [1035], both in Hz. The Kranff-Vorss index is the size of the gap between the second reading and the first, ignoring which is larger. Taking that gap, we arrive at 178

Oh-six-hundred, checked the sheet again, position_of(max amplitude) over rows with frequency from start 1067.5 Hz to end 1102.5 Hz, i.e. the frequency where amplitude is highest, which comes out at 1085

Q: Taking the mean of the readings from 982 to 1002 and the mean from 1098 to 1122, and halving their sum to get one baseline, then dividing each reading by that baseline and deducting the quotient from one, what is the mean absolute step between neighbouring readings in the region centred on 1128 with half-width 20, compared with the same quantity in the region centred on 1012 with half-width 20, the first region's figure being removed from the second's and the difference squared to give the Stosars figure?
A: 0.010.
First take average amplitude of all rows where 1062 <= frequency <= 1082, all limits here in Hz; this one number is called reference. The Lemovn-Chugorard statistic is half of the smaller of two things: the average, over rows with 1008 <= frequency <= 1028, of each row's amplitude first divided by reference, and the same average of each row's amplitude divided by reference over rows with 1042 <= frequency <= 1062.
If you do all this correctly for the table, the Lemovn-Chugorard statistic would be 0.45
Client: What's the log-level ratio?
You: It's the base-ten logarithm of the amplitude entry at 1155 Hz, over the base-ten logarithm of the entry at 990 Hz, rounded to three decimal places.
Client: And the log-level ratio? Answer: 1.038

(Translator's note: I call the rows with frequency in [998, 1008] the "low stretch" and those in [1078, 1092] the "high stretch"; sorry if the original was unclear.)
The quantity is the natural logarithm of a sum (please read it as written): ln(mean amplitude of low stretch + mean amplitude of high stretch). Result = 6.17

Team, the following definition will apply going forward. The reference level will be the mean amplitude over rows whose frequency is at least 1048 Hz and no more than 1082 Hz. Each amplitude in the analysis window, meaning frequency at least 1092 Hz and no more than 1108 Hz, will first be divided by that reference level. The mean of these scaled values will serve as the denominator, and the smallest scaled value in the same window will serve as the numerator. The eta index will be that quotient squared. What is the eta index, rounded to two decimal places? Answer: 0.93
